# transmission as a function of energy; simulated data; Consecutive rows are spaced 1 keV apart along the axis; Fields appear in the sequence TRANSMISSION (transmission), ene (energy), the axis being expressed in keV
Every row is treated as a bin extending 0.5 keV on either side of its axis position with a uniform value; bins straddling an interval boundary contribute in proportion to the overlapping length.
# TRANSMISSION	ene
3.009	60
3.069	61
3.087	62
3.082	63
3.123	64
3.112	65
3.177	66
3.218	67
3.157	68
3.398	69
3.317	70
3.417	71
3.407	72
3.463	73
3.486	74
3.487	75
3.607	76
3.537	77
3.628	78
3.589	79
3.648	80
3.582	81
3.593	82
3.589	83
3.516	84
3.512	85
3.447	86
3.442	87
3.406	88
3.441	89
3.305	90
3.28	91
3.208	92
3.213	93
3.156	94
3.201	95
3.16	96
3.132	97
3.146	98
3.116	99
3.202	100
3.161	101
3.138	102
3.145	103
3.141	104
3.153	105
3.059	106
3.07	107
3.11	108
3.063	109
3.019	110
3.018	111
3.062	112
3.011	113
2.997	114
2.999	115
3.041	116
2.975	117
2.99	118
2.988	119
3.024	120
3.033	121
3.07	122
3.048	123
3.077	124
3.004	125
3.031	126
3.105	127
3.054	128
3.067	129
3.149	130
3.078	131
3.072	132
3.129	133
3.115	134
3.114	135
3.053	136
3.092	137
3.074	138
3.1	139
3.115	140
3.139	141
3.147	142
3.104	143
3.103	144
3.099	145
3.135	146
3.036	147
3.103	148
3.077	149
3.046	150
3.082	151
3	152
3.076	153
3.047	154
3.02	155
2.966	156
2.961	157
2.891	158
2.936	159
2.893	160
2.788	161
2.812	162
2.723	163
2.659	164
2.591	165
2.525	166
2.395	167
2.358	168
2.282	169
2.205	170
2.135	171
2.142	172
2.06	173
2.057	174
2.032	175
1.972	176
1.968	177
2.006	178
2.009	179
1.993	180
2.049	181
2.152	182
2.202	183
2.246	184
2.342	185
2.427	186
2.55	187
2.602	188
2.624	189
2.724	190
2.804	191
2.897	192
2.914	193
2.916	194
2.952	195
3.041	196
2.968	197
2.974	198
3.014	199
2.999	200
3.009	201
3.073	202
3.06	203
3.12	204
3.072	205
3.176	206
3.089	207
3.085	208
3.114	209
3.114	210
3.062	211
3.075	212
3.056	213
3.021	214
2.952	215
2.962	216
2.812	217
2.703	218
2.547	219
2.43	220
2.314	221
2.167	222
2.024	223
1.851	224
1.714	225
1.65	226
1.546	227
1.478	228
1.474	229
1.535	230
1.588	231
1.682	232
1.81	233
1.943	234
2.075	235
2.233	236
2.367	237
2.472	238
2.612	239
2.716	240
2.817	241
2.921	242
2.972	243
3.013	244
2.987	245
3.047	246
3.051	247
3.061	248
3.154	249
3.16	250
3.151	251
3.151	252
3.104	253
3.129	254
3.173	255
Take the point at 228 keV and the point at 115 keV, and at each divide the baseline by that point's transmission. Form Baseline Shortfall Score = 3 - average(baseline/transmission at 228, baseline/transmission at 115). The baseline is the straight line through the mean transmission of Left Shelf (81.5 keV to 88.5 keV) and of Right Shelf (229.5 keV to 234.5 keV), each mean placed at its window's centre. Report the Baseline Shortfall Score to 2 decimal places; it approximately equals 1.88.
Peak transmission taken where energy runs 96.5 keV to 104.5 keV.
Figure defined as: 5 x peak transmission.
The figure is 16.0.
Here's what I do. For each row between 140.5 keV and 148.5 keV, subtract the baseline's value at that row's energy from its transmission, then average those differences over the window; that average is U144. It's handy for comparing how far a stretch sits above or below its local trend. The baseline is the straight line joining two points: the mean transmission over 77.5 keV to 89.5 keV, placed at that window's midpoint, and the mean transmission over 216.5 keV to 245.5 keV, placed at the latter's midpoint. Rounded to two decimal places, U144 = 0.12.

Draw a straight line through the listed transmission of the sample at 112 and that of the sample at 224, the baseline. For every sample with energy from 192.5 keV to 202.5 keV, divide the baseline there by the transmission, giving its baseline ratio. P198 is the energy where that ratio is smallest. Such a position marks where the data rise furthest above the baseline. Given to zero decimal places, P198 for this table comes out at 202 keV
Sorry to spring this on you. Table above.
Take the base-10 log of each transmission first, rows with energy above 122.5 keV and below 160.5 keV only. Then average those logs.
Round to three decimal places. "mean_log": 0.486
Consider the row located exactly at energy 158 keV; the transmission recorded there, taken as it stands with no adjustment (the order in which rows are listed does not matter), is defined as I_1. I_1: 2.891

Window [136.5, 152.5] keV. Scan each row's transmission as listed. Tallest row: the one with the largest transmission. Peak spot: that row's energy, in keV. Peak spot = 142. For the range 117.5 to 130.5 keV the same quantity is 130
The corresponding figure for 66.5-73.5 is 73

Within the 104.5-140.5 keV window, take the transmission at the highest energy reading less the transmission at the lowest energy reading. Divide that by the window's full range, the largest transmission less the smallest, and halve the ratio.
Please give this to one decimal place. -0.1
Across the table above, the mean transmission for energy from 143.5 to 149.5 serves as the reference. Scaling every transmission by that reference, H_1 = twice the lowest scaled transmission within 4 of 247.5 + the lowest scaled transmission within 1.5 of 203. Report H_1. 2.92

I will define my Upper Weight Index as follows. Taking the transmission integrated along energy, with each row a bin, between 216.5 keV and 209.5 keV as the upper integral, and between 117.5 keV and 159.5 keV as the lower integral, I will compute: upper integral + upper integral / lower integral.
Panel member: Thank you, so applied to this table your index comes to 21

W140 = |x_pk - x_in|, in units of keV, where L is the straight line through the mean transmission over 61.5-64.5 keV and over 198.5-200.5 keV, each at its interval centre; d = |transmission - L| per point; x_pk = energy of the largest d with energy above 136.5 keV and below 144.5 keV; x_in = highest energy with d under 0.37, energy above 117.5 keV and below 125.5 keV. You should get 17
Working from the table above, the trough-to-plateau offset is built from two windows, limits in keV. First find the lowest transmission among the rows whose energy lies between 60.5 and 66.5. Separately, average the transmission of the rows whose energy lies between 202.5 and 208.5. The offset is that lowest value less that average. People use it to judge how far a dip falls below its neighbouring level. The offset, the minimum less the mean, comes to -0.03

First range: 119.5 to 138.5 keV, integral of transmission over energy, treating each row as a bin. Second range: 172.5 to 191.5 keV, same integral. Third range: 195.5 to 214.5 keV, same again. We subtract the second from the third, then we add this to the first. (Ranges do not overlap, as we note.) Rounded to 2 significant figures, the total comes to 74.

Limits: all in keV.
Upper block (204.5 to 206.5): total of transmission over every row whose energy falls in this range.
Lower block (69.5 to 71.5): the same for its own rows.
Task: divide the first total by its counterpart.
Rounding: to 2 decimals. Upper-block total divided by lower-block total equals 0.93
